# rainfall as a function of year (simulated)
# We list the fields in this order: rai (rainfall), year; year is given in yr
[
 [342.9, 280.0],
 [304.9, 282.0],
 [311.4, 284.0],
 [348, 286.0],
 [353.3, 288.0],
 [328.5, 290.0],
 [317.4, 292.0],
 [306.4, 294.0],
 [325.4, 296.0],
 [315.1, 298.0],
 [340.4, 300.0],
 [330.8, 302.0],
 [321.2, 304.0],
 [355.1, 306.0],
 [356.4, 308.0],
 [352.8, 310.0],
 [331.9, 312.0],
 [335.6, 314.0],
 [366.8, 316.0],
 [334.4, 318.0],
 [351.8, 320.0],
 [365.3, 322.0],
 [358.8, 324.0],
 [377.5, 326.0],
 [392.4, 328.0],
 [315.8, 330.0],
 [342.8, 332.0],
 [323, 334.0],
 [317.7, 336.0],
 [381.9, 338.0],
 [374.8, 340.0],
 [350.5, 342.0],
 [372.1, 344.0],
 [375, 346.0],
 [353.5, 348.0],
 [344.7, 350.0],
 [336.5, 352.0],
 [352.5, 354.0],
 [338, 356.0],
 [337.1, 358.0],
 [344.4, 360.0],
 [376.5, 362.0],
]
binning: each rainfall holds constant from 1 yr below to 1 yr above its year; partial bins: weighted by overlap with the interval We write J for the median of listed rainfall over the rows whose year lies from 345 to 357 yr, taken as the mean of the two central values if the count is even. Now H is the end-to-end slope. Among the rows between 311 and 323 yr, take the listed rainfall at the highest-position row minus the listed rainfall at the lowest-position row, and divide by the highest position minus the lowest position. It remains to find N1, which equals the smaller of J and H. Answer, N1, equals 3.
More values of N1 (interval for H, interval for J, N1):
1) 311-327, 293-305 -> 3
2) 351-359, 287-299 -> 0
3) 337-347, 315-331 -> -1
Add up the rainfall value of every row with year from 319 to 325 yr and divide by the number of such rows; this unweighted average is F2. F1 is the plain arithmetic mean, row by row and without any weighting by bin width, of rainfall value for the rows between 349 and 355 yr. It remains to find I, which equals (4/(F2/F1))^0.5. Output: 1.96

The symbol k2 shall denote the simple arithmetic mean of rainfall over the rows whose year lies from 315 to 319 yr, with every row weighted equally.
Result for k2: 351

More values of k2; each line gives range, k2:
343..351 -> 361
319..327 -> 363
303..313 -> 343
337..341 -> 378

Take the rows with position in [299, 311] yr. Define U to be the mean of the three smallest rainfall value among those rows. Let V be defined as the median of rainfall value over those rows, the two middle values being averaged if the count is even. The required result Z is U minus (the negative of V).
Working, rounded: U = 331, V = 347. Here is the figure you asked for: 677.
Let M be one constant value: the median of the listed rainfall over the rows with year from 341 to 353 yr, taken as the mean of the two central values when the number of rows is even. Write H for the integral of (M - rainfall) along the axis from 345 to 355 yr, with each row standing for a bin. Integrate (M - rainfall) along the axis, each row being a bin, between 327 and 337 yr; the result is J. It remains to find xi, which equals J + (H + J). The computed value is 269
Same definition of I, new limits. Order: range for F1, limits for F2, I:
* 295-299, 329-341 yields 1.93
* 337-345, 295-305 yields 2.13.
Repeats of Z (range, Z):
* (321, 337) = 670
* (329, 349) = 671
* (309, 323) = 686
